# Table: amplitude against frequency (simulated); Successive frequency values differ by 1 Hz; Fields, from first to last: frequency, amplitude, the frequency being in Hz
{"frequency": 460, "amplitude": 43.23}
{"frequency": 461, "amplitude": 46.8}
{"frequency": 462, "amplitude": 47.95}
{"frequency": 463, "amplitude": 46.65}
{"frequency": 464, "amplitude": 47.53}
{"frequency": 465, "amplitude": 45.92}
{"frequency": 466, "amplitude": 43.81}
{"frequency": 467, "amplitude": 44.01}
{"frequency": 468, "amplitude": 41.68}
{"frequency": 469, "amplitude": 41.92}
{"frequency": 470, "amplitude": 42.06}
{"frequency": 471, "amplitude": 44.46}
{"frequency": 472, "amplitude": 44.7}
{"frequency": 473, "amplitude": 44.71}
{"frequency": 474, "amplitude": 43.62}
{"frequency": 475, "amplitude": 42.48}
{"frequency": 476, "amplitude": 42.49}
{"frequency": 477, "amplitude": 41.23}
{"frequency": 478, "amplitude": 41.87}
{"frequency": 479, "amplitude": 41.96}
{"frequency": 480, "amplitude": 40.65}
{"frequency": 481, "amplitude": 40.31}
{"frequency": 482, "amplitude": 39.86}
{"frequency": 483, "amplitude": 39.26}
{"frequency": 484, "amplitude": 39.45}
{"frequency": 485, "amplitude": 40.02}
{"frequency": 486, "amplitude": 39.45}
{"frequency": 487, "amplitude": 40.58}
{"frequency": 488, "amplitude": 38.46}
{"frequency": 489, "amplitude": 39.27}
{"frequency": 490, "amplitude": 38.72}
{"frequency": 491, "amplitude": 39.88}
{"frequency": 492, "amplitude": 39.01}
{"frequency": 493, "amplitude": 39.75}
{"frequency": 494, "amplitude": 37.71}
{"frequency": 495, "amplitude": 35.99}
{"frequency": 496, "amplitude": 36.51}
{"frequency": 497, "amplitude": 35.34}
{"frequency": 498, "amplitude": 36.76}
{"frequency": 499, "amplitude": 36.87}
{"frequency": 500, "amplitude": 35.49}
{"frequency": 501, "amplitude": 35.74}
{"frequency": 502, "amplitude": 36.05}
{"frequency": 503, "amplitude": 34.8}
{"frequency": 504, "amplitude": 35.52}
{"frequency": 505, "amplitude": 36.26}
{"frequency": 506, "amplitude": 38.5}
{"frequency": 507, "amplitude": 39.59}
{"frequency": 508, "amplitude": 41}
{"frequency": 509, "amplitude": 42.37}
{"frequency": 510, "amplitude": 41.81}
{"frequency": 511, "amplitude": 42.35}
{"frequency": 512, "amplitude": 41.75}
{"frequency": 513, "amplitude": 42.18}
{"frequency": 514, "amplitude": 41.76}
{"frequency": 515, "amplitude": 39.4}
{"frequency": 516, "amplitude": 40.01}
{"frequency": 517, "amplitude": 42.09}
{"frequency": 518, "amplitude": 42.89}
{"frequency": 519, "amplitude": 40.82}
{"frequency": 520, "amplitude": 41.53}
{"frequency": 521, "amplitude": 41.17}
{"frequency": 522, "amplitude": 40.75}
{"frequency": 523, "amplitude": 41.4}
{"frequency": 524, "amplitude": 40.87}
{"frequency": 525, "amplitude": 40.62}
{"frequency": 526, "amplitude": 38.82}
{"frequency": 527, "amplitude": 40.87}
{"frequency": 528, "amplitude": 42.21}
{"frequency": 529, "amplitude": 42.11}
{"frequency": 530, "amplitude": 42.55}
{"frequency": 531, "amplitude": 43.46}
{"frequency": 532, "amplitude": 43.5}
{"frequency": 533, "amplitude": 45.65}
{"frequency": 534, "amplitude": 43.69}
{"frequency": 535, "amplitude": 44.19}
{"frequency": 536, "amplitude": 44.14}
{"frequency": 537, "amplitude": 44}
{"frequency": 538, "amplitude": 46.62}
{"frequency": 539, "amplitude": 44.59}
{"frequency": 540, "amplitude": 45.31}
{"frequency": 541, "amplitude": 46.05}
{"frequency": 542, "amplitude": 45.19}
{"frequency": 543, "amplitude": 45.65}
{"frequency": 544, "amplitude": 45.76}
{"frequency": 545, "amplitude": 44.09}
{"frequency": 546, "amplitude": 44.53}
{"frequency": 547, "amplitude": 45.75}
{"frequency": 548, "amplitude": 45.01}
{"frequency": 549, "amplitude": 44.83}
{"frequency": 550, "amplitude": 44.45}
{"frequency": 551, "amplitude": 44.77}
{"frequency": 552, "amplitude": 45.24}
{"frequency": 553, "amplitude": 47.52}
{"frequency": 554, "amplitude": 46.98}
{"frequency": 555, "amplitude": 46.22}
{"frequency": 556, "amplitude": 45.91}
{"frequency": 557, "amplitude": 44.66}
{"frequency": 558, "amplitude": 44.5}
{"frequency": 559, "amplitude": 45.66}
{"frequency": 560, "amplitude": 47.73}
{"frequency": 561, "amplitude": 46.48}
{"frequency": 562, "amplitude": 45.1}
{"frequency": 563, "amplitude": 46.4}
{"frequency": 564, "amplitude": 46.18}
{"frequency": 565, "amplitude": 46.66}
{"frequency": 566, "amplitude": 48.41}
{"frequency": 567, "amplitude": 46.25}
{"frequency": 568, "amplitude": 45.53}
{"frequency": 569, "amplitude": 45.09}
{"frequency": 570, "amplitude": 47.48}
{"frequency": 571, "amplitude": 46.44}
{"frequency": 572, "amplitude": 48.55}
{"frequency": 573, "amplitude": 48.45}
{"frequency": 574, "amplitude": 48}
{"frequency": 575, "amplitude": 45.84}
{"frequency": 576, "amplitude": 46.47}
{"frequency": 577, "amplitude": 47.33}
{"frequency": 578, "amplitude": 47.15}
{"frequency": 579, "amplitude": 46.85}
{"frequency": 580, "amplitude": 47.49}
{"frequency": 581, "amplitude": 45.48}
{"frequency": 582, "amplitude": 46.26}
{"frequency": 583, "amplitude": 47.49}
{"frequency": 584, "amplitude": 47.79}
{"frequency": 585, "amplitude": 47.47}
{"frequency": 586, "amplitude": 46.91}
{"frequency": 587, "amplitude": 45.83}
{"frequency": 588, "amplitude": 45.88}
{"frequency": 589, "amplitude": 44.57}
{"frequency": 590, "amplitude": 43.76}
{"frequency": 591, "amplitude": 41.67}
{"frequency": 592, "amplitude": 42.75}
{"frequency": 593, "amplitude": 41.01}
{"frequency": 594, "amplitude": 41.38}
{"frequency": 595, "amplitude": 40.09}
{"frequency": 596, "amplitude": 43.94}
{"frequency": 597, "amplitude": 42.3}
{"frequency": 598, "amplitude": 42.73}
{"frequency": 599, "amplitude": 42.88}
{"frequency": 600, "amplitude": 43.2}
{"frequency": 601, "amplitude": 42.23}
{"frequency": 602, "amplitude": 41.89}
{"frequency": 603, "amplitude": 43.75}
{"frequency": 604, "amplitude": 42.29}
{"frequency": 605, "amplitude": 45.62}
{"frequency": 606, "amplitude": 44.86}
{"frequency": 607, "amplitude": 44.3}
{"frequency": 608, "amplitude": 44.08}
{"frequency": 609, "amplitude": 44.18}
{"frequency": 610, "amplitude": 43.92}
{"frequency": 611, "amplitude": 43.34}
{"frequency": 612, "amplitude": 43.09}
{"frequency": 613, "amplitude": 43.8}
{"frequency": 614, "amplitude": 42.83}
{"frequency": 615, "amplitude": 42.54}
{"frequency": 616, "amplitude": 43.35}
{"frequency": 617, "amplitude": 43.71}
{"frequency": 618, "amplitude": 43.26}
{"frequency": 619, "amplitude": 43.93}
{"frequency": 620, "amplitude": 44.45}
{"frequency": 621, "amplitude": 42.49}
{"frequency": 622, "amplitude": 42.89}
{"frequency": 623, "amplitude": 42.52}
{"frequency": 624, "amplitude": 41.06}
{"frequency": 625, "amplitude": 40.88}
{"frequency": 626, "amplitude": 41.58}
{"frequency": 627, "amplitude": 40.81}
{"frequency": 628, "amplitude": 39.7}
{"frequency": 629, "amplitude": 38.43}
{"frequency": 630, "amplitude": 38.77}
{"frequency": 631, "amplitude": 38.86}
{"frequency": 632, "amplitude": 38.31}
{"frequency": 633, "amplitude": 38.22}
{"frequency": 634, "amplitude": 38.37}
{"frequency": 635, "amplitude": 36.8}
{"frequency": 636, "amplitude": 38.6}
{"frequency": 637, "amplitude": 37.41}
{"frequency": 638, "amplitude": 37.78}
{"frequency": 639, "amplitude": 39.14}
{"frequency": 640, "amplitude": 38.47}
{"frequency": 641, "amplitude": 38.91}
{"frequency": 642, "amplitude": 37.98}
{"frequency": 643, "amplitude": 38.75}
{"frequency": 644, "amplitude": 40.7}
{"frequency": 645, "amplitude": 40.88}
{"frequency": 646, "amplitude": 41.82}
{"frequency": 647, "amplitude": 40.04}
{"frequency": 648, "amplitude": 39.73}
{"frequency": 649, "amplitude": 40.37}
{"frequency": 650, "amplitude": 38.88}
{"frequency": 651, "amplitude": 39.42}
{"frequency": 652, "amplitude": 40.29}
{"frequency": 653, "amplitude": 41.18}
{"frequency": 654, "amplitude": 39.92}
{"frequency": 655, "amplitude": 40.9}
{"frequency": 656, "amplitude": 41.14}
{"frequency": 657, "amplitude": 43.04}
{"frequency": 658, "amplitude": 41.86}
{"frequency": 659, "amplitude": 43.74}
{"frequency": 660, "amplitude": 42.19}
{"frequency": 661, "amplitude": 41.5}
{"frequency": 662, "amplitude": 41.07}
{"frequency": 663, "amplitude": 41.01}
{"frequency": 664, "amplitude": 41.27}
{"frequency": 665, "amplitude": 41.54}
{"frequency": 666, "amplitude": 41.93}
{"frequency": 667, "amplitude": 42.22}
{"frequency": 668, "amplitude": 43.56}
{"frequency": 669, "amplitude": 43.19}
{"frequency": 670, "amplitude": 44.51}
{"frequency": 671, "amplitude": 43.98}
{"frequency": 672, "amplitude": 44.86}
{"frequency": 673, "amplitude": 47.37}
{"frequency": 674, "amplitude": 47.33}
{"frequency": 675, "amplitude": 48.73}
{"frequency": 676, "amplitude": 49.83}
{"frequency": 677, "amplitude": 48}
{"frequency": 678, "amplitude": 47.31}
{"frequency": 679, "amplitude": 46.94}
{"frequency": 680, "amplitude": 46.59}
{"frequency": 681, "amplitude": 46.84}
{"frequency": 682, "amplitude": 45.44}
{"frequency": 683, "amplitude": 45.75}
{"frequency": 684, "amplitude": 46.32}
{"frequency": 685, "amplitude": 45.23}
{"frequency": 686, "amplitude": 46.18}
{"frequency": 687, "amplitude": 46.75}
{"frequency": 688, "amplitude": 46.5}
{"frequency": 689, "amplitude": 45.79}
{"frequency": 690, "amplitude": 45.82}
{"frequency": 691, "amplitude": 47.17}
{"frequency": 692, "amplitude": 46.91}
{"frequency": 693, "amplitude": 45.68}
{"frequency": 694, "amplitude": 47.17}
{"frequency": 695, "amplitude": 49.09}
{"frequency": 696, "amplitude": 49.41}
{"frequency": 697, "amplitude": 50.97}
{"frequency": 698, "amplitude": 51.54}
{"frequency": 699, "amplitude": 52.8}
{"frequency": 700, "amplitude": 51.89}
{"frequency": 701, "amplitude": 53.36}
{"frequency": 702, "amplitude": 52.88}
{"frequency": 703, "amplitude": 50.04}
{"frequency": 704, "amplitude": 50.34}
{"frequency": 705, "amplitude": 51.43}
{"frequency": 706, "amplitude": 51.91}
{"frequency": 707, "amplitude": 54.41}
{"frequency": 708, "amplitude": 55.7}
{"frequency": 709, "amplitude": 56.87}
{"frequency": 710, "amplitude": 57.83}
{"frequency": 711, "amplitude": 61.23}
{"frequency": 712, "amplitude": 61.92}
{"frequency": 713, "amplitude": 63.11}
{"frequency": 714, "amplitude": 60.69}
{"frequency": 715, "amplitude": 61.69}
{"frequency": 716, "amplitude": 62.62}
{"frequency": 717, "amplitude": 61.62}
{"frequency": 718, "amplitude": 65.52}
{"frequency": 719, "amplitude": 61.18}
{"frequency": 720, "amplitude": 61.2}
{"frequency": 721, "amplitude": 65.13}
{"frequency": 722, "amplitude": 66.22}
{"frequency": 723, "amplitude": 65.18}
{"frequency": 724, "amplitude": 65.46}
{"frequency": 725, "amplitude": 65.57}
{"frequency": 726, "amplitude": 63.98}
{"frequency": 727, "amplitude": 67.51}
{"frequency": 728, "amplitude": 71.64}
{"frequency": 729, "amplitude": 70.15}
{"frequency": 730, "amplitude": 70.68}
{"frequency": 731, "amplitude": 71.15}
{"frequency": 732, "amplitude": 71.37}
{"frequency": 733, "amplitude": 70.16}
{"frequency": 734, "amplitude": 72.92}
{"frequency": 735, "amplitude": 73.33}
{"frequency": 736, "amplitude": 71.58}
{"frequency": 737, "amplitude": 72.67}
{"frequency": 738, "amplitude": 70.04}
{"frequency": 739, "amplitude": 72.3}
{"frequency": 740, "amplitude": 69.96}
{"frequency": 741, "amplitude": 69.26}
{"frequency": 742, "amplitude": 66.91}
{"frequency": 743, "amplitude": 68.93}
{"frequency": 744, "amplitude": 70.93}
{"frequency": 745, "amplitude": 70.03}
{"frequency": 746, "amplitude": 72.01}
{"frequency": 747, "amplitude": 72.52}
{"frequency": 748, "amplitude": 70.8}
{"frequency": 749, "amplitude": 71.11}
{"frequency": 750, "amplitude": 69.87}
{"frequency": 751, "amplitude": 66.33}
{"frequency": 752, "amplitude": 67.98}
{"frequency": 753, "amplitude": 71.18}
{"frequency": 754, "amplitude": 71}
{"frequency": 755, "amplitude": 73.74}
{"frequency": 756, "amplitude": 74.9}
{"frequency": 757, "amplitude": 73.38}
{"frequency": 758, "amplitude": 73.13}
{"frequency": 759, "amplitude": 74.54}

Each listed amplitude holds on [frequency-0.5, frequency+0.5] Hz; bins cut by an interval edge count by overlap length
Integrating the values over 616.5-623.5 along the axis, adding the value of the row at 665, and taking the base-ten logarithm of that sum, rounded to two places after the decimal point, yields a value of 2.54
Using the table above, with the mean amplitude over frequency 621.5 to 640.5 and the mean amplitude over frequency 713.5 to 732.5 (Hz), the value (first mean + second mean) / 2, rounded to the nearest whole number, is 53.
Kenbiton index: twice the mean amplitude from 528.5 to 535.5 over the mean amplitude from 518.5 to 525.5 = 2.13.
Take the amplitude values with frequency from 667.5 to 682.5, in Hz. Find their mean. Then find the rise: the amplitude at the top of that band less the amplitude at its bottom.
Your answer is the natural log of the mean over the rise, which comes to 3.2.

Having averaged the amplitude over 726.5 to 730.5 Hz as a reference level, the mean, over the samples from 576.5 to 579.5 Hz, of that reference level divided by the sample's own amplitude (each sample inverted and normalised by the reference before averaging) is 1.49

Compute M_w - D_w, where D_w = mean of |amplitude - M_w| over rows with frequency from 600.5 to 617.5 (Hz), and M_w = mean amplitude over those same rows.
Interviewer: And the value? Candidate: 43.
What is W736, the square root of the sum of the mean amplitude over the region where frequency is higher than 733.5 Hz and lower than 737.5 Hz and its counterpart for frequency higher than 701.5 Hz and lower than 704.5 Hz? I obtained 11.1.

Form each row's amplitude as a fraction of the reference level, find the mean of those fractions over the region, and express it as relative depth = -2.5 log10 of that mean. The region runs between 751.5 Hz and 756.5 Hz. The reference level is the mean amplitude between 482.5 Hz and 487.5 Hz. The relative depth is -0.64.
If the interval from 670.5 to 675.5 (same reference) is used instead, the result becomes -0.17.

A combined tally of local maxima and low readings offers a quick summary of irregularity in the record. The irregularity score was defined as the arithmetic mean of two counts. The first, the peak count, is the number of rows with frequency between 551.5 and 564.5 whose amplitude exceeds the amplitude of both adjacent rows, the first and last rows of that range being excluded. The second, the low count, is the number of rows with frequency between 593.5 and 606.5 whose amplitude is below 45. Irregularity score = 7.5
